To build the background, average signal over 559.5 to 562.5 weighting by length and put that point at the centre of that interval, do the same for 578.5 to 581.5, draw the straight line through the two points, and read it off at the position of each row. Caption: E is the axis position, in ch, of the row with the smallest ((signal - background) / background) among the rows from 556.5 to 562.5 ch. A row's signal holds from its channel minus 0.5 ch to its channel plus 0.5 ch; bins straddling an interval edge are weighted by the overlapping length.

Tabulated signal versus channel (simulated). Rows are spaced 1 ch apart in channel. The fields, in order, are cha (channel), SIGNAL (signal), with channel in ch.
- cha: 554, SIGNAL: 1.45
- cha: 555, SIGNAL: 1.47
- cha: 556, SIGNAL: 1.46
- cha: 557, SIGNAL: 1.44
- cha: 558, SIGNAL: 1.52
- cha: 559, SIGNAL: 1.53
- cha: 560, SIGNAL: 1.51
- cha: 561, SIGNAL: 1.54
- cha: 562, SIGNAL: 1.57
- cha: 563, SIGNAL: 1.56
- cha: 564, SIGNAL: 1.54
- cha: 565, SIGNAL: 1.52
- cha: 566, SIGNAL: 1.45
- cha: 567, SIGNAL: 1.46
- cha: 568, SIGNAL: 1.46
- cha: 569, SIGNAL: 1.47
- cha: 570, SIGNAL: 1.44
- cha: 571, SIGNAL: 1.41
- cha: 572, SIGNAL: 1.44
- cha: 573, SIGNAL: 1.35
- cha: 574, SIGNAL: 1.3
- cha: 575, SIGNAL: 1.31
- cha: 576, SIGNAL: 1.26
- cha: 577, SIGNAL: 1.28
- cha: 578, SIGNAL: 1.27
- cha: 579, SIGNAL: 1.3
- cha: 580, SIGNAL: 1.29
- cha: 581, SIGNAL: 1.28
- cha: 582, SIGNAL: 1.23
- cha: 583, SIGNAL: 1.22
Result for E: 557 ch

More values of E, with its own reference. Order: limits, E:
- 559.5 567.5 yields 560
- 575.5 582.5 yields 576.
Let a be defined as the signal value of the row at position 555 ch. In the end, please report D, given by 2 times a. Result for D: 2.94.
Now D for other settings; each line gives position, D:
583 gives 2.44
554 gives 2.90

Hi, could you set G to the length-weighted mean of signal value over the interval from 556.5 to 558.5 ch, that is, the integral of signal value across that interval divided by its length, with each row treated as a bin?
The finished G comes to 1.48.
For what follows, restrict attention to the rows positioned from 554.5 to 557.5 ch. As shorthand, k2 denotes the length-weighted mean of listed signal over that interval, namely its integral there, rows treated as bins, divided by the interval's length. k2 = 1.46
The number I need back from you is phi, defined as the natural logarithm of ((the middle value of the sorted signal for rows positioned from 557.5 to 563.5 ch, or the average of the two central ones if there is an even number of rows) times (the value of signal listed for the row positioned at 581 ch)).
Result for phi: 0.675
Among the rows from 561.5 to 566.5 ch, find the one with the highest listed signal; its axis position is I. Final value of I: 562 ch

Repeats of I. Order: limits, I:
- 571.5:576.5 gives 572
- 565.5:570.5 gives 569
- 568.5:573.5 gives 569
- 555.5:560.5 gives 559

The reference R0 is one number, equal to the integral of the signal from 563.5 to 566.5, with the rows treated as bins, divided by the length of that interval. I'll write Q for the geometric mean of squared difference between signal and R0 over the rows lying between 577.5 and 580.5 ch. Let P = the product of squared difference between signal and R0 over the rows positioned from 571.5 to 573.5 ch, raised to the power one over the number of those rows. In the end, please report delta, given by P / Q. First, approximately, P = 0.010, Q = 0.047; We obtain 0.2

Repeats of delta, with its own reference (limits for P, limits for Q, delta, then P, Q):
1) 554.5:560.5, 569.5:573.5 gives 0.1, 0.001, 0.008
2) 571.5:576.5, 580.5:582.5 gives 0.4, 0.024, 0.061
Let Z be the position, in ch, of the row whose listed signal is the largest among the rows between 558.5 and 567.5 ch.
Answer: 562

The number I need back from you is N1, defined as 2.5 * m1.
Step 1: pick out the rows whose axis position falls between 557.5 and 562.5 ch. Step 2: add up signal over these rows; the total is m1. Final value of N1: 19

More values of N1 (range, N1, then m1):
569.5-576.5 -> 24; 10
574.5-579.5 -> 16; 6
